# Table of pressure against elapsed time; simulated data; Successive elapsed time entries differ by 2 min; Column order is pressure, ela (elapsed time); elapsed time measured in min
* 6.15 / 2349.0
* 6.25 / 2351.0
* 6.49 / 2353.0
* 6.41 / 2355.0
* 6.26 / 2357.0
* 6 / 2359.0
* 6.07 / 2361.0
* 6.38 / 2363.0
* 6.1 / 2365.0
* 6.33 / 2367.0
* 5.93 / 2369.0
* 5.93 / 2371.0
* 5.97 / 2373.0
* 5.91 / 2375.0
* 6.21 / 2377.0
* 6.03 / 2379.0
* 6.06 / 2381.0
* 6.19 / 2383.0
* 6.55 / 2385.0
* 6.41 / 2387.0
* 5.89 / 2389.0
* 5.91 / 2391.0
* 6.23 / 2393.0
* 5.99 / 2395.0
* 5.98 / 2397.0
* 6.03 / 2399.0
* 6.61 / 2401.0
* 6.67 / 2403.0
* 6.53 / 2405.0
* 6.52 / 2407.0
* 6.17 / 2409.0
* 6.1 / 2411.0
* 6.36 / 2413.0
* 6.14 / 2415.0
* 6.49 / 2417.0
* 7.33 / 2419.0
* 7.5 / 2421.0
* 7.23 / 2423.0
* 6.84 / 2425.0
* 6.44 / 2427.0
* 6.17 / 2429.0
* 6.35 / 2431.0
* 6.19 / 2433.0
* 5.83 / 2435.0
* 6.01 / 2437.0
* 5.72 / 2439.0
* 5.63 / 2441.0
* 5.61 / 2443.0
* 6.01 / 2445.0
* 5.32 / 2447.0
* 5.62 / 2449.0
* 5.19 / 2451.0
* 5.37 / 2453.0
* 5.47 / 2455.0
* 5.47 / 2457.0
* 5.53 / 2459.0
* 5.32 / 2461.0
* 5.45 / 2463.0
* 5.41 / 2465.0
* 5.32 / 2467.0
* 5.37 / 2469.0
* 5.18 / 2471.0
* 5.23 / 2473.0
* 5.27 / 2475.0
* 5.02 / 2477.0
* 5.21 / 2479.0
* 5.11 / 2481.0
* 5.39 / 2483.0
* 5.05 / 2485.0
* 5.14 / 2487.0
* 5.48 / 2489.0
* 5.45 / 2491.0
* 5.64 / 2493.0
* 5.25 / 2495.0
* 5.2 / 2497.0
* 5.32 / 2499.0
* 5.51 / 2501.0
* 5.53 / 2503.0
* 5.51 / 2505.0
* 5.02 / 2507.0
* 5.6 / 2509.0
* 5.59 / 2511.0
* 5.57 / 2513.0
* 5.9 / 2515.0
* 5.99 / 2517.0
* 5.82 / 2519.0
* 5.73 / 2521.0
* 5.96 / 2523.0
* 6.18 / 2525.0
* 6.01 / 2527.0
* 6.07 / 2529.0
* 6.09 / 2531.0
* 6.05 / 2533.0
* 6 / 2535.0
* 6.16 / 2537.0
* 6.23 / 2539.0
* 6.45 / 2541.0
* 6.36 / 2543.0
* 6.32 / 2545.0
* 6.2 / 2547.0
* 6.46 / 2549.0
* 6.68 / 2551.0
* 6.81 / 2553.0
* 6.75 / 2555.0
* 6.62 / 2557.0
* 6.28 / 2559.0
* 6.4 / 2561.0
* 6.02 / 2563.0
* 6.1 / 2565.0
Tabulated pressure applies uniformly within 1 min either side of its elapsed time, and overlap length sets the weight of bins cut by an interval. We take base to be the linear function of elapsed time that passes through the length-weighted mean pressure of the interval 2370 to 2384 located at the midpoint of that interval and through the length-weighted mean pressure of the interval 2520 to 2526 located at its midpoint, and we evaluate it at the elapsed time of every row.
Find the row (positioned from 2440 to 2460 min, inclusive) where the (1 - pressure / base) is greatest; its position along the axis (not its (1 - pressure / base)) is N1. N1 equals 2451.0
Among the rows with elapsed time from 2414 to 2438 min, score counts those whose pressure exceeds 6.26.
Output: 7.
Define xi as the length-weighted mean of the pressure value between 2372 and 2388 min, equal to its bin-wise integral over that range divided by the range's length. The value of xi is 6.17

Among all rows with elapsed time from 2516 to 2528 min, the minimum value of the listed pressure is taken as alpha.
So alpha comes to 5.73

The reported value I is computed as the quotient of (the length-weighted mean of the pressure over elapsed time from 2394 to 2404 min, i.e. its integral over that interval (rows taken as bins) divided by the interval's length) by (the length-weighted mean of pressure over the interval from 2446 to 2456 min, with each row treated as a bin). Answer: 1.16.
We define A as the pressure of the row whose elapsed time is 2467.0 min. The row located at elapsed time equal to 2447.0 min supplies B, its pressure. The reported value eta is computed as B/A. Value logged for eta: 1.00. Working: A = 5.32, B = 5.32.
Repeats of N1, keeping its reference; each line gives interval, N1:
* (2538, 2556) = 2547.0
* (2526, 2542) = 2535.0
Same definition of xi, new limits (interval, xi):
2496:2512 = 5.41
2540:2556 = 6.50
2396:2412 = 6.33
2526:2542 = 6.13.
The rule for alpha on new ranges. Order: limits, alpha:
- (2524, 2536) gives 6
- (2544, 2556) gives 6.2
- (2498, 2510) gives 5.02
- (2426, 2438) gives 5.83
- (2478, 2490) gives 5.05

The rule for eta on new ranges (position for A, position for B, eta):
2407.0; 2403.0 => 1.02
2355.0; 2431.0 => 0.99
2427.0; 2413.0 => 0.99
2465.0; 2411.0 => 1.13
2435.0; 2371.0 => 1.02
